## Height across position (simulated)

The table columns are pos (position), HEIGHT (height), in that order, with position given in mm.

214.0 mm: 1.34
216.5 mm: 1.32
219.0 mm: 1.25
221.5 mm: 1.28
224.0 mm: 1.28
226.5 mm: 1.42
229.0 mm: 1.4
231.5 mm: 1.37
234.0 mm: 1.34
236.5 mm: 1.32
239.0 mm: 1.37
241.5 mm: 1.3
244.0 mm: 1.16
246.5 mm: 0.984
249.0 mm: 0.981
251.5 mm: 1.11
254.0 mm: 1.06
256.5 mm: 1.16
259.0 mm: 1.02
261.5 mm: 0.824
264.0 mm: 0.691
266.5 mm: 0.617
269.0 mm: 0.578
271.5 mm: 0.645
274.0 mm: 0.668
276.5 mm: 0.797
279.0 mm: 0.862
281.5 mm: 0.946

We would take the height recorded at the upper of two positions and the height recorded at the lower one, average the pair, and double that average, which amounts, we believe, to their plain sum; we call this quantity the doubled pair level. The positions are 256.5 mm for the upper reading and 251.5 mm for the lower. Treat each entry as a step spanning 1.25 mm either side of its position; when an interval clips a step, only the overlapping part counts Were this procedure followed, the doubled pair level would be 2.27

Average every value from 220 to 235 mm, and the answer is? 1.35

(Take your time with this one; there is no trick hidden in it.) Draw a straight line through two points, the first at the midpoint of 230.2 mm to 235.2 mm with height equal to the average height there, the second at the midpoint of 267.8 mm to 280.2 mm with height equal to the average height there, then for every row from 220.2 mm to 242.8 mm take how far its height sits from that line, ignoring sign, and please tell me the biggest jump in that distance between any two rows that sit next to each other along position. 0.179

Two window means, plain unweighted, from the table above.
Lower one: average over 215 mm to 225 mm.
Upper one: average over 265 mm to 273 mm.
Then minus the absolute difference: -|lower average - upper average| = -0.67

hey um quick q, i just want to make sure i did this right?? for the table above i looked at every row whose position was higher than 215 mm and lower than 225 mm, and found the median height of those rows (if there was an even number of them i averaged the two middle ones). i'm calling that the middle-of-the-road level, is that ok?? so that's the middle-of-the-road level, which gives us 1.28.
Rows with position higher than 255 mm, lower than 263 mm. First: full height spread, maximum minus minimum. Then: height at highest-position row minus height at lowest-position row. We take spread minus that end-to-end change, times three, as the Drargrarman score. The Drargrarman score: 2.0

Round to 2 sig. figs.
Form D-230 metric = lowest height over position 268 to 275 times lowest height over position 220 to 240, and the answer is 0.74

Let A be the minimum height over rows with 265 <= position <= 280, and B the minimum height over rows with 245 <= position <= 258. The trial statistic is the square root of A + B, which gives 1.25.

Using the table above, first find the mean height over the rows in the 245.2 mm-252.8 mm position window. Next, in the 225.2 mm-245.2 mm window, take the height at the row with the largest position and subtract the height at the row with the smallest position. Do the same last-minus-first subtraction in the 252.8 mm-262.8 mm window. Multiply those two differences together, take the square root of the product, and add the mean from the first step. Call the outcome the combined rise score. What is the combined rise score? 1.27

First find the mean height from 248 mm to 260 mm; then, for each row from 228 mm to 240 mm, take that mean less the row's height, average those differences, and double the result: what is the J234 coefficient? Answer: -0.6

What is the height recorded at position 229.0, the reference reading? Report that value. 1.4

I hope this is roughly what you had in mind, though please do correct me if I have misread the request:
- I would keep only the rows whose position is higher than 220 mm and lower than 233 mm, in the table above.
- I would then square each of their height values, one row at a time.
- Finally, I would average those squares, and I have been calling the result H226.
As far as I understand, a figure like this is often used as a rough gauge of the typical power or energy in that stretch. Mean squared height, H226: 1.8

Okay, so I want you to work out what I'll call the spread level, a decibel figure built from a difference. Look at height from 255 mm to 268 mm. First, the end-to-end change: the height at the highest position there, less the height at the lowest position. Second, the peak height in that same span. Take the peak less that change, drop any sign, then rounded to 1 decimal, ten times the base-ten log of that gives 2.3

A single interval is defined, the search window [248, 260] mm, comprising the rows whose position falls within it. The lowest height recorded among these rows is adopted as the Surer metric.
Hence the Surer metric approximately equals 0.981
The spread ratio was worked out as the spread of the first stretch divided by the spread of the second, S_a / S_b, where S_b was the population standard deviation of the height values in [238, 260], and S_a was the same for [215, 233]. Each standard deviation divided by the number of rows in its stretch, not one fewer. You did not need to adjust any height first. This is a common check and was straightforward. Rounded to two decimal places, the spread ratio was 0.47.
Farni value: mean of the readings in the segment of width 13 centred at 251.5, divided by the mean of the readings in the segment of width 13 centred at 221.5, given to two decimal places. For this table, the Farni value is 0.81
